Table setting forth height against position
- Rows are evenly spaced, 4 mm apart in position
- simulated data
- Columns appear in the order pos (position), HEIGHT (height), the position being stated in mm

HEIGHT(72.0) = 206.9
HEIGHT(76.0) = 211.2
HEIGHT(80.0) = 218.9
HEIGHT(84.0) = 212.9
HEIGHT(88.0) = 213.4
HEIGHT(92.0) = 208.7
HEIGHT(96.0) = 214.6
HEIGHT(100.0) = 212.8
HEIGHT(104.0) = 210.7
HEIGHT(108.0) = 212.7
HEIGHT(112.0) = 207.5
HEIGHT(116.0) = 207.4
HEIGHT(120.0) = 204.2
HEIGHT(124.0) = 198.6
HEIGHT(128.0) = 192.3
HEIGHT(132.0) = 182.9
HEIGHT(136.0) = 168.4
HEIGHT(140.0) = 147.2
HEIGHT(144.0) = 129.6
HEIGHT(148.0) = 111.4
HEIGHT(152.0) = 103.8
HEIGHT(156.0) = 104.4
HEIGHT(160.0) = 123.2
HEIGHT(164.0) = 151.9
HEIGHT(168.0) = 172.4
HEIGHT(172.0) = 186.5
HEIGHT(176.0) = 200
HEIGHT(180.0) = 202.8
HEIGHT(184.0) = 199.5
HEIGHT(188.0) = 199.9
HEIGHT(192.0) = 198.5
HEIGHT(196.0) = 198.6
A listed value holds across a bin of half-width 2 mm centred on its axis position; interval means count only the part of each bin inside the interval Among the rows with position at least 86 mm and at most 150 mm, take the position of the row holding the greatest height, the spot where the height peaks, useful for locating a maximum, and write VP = 96.0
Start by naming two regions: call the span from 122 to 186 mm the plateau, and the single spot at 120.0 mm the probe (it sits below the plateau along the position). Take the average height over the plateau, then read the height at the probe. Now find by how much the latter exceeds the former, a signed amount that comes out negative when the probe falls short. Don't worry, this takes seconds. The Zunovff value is 43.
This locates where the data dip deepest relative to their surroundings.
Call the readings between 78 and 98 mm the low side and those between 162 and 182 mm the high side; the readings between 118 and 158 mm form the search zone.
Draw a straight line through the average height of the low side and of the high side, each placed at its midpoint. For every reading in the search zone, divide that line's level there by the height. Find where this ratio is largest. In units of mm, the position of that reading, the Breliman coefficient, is 152.0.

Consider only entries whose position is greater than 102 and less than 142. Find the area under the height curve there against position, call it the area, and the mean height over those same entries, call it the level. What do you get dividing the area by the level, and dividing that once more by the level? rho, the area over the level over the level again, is 0.21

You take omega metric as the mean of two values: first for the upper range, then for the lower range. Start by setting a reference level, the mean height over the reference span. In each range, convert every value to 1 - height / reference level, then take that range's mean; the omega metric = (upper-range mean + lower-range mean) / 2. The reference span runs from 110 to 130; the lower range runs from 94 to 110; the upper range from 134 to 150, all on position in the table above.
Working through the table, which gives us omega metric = 0.13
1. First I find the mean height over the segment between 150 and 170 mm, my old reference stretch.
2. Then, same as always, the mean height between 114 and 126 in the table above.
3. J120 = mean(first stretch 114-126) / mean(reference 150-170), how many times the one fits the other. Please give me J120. 1.55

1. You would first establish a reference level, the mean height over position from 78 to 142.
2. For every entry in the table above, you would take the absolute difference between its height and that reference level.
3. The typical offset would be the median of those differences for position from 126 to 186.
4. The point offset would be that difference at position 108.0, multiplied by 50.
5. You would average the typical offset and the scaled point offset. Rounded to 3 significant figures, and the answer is 313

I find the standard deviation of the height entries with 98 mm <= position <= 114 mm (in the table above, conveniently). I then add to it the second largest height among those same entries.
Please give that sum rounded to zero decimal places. 215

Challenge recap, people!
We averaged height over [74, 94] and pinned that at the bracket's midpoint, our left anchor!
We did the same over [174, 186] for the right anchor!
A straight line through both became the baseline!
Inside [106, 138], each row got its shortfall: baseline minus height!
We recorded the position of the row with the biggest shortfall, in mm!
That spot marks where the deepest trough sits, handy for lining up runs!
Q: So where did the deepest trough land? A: 136.0 mm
